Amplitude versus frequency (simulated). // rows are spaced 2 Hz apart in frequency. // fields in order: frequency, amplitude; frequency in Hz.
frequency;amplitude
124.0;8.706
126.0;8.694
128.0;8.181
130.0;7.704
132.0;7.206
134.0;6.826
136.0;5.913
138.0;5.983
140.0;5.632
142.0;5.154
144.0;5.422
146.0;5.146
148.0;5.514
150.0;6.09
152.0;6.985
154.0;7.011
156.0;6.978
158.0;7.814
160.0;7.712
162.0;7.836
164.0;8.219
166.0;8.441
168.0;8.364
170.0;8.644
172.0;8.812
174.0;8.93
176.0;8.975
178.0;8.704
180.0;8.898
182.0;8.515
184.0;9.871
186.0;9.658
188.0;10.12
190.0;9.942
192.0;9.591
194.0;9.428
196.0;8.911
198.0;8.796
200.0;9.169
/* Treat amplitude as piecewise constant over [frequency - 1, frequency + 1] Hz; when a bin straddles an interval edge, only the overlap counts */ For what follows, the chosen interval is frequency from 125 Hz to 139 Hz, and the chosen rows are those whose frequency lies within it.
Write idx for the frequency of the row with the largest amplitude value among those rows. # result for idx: 126.0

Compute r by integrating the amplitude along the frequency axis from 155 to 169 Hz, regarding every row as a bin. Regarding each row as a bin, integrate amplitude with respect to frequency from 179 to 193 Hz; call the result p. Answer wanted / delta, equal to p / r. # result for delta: 1.20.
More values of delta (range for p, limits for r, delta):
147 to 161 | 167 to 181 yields 0.78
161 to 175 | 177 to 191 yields 0.90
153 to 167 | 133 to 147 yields 1.35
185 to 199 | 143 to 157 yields 1.54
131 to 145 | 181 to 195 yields 0.63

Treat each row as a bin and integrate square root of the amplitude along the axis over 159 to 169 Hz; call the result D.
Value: 28.5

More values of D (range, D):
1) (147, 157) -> 25.5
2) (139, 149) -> 23.2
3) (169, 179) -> 29.7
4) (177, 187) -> 30.2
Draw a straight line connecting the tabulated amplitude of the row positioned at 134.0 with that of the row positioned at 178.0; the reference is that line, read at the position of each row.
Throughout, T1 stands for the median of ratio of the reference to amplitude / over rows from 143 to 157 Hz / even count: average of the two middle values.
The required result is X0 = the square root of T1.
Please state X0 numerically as 1.11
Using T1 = 1.23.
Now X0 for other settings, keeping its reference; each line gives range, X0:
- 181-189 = 0.96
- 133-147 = 1.12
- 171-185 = 0.98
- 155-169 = 1.00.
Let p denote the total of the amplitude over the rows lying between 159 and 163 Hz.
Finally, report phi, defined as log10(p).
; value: 1.19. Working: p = 15.5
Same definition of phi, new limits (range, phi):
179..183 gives 1.24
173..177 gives 1.25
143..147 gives 1.02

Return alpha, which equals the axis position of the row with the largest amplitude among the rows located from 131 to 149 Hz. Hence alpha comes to 132.0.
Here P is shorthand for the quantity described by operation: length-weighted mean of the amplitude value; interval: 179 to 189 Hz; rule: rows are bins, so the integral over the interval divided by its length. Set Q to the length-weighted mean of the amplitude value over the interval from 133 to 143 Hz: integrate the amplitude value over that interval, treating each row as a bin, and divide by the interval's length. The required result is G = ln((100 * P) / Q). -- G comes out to 5.07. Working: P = 9.4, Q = 5.90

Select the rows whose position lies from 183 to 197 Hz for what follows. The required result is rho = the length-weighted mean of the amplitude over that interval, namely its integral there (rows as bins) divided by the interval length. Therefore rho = 9.6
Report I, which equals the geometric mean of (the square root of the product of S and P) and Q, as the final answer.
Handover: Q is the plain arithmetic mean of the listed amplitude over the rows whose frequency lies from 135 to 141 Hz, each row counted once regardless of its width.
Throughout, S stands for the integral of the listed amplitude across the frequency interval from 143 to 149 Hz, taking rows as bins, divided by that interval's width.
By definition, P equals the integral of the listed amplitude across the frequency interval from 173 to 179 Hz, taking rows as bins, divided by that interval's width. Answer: 6.3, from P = 8.9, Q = 6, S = 5.4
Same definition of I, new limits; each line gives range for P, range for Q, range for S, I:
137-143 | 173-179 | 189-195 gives 8.1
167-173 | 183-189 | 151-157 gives 8.8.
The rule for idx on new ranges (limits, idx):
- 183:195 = 188.0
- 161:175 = 174.0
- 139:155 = 154.0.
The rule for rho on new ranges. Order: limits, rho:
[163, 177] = 8.6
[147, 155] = 6.4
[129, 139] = 6.7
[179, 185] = 9.1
